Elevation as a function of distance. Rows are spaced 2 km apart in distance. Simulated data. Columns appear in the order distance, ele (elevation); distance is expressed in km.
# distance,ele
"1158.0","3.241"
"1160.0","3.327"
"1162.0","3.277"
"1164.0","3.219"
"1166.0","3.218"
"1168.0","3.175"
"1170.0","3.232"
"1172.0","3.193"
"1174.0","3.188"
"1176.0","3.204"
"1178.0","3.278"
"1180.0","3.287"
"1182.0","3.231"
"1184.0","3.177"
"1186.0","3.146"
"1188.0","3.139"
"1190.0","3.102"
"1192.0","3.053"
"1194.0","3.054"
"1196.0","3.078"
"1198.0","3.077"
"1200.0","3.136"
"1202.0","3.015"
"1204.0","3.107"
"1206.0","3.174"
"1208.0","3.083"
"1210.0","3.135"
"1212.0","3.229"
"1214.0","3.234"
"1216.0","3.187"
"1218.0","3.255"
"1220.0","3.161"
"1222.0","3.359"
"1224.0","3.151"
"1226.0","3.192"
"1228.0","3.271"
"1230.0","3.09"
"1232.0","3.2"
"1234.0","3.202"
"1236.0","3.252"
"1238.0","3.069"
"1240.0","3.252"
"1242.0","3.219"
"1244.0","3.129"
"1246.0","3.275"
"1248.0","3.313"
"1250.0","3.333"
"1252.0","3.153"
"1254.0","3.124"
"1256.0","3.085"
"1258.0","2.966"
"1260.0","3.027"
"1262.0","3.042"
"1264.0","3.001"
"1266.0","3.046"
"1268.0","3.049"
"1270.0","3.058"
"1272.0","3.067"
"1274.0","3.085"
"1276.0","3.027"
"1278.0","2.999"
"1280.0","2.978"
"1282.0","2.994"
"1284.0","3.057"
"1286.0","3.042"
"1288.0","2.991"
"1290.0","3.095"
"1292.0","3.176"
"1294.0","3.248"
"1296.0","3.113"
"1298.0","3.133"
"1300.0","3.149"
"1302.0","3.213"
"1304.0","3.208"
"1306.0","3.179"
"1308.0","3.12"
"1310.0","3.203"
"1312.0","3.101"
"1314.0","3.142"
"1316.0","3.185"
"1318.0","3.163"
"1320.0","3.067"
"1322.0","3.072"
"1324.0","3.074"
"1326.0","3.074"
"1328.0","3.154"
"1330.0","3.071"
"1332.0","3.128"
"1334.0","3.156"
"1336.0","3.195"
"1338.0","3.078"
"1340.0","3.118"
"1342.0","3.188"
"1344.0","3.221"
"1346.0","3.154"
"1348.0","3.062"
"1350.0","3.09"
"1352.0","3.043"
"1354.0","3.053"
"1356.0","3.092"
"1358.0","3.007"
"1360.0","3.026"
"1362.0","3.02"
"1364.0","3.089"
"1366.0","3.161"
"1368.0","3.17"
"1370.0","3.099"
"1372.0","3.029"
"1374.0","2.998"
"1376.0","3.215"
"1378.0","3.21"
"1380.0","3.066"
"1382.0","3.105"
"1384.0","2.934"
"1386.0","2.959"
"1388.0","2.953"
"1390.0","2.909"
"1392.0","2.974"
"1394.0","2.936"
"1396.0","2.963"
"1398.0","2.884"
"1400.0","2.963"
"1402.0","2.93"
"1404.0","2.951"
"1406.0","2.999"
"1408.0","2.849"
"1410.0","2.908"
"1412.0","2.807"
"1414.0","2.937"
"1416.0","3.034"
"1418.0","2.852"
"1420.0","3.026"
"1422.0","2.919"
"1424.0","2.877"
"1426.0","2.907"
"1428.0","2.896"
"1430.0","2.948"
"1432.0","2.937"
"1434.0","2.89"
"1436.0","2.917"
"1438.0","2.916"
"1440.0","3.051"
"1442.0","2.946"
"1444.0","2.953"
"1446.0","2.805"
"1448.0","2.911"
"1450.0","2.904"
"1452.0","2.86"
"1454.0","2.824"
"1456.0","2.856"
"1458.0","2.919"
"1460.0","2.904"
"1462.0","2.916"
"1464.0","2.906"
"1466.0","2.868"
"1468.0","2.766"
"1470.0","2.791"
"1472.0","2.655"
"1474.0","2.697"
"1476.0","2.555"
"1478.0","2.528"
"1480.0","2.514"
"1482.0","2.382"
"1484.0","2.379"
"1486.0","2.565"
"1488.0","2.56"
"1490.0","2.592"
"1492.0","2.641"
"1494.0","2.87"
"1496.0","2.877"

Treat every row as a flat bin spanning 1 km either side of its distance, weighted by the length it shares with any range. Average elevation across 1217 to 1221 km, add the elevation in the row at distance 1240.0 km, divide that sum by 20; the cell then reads 0.323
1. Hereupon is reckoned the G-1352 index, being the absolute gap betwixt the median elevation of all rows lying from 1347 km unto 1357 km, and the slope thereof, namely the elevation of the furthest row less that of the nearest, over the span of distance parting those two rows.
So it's 3.06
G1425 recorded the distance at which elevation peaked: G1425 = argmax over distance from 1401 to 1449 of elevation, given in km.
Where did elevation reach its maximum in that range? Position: 1440.0 km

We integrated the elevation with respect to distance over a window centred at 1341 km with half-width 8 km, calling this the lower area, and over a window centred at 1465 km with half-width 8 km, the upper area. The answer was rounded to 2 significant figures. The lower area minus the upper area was 4.9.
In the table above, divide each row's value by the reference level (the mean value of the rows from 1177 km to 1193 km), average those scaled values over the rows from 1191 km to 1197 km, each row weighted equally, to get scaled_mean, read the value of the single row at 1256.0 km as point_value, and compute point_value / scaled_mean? 3.20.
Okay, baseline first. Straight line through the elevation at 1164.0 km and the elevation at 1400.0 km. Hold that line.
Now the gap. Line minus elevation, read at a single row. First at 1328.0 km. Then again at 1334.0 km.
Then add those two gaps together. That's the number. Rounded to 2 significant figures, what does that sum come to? -0.23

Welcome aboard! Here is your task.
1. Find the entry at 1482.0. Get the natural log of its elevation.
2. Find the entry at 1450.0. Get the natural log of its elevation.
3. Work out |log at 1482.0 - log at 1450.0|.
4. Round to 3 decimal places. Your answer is 0.198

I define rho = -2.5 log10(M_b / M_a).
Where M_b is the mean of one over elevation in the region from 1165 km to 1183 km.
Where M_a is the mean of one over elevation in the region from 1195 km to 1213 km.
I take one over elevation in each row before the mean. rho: 0.037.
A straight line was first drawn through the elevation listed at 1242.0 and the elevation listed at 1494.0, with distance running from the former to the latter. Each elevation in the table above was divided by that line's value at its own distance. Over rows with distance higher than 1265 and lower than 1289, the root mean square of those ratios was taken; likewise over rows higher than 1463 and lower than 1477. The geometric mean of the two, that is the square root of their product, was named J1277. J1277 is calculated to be 0.95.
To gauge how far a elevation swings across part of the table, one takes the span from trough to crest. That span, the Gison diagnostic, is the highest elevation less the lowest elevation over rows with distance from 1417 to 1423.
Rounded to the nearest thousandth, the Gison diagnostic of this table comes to 0.174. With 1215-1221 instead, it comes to 0.094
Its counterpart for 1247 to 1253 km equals 0.180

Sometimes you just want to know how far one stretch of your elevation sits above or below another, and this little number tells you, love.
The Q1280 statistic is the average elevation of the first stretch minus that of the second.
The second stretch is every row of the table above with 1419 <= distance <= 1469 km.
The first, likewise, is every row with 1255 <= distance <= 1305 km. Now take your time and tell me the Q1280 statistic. 0.17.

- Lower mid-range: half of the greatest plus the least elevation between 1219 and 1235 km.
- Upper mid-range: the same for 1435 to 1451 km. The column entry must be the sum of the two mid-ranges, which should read 6.2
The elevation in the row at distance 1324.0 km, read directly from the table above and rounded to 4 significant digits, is 3.074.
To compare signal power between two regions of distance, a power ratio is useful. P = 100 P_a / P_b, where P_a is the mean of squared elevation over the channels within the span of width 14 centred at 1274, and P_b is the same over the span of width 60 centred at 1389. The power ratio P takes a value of 103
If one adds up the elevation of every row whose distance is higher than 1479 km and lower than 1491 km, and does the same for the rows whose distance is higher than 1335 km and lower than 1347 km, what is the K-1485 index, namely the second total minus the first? 4.0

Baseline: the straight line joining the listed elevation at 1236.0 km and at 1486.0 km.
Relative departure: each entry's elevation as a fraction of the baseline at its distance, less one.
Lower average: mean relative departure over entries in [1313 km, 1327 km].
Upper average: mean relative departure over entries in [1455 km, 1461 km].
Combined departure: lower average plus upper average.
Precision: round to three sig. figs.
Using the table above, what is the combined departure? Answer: 0.125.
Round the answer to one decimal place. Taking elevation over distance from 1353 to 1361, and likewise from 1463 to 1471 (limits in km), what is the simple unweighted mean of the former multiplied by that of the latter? 8.6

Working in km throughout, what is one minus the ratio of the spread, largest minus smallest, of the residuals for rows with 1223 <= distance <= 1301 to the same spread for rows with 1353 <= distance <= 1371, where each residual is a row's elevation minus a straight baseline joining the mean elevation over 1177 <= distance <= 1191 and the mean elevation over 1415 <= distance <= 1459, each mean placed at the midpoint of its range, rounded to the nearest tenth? -1.1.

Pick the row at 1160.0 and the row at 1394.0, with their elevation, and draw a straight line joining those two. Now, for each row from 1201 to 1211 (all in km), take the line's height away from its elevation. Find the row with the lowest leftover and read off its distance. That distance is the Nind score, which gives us 1202.0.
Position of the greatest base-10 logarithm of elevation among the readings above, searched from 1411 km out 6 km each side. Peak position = 1416.0 km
